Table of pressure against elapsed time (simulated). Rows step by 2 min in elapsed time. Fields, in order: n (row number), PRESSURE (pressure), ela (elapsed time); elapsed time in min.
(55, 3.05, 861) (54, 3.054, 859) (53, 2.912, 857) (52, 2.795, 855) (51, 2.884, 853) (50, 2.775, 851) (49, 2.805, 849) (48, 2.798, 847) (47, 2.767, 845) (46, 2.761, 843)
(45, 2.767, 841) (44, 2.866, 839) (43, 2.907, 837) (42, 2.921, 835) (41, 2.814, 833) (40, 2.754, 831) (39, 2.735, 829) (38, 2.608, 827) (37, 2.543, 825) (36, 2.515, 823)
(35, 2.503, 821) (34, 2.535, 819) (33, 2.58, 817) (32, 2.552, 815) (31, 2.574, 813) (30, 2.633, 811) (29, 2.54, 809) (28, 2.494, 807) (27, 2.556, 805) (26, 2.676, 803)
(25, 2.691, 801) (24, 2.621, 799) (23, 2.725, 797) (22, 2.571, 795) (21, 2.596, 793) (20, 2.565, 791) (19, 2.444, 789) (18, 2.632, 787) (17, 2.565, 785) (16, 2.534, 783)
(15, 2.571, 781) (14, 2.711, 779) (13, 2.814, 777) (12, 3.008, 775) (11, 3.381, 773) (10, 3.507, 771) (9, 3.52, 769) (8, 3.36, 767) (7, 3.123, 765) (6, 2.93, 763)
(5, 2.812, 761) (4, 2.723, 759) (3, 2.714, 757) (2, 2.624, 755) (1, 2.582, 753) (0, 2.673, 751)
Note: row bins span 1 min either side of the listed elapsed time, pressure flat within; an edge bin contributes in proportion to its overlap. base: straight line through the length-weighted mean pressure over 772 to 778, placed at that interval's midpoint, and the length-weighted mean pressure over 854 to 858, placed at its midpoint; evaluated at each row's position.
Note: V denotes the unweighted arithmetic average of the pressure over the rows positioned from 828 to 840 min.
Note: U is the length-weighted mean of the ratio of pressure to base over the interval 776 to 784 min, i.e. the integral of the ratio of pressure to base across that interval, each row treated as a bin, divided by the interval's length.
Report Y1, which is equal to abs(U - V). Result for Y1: 1.96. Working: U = 0.87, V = 2.83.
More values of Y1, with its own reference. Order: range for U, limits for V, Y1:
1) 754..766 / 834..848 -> 1.92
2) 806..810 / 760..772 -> 2.36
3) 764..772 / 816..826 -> 1.44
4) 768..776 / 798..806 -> 1.55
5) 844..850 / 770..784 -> 1.96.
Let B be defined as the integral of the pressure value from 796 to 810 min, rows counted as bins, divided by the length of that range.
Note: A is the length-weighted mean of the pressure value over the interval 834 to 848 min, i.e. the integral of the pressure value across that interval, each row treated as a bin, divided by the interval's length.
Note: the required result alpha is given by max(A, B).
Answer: 2.83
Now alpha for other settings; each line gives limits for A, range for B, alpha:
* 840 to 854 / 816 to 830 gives 2.79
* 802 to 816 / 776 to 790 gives 2.61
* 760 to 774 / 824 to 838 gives 3.23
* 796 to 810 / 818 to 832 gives 2.61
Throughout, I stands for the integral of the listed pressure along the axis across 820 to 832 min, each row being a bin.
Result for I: 31.3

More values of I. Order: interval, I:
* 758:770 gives 36.9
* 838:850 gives 33.5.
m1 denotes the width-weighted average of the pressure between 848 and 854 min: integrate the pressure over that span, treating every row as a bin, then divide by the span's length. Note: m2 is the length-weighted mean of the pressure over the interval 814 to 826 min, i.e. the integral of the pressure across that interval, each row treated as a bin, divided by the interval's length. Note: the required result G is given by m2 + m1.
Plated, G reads 5.36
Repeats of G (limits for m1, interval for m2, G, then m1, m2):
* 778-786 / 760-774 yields 5.83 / 2.60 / 3.23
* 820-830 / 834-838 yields 5.49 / 2.58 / 2.91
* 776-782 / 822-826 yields 5.23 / 2.70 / 2.53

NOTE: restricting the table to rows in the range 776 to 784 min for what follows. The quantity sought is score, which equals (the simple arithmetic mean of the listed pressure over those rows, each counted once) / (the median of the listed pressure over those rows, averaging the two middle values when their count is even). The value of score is 1.006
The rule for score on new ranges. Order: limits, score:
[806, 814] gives 1.001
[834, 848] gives 1.010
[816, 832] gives 1.014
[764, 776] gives 0.984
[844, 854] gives 1.003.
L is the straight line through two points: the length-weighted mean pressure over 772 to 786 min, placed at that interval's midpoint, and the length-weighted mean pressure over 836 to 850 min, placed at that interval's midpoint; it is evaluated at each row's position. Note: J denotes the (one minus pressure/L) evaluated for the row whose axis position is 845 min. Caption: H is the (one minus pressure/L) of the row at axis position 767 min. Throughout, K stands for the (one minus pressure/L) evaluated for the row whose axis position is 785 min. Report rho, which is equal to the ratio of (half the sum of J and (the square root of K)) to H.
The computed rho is -1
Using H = -0.20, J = 0.02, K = 0.08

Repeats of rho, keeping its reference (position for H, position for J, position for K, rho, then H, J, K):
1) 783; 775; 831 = 0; 0.09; -0.08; 0.02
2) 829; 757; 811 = 5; 0.03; 0.03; 0.06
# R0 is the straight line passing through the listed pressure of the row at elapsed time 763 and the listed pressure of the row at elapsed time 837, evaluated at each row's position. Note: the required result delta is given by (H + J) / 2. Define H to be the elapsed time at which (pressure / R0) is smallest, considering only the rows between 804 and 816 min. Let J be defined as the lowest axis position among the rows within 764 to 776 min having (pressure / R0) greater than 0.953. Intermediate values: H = 807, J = 765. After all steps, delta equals 786 min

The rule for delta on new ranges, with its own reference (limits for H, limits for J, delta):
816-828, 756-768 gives 791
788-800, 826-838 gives 811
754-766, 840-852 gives 801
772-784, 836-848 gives 810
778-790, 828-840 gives 811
